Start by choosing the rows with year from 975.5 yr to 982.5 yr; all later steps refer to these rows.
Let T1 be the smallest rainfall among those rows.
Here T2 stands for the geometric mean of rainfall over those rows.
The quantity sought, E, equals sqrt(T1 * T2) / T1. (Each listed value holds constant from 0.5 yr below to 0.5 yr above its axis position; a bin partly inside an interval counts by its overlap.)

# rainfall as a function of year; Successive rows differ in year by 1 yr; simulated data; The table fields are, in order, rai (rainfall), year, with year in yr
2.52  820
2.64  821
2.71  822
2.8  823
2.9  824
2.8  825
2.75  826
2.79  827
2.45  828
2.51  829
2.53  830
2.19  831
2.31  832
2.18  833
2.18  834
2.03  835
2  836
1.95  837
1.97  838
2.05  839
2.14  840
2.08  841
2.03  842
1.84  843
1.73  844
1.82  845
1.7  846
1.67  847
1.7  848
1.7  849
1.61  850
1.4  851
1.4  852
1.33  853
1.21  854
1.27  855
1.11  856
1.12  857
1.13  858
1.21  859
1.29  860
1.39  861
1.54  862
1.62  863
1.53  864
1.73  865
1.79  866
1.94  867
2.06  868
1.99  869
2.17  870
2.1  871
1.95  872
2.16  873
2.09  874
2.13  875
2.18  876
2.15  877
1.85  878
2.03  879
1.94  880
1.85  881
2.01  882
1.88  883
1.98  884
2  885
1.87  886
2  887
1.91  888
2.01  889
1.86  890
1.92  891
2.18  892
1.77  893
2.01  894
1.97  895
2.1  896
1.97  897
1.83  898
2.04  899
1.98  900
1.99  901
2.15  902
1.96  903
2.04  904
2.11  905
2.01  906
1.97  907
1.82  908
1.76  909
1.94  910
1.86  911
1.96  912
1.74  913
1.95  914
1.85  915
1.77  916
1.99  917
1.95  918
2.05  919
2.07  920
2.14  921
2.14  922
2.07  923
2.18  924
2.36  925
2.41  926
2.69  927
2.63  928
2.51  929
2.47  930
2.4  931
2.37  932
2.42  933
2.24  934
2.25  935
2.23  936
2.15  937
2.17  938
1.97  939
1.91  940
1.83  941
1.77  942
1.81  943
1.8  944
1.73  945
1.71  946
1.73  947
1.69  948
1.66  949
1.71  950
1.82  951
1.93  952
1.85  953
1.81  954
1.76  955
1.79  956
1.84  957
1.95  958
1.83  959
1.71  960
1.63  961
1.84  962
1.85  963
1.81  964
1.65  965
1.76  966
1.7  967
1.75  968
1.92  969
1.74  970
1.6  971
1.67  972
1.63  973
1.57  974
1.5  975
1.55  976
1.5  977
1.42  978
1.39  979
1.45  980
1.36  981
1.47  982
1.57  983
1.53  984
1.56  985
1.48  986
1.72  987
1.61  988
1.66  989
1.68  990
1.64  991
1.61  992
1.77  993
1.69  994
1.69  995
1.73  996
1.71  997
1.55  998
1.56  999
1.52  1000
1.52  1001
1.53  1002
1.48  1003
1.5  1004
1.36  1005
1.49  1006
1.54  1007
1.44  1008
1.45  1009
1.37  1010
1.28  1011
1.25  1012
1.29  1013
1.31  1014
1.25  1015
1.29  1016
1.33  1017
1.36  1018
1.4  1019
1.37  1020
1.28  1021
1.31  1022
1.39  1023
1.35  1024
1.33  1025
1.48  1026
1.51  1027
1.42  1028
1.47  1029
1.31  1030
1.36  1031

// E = 1.03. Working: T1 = 1.36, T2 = 1.45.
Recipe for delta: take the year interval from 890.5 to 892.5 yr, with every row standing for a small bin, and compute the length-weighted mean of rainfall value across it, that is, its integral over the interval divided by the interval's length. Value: 2.05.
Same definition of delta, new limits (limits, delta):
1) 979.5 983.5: 1.46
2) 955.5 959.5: 1.85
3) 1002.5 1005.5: 1.45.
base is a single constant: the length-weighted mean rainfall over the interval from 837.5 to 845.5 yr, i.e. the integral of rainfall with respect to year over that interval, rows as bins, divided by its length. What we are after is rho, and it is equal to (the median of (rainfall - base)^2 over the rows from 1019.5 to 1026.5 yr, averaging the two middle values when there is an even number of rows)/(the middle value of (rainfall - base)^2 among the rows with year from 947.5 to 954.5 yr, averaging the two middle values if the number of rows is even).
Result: 17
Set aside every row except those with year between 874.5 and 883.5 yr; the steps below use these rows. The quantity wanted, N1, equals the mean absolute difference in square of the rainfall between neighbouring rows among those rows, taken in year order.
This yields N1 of 0.51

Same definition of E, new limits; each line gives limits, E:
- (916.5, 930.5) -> 1.07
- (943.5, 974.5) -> 1.06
